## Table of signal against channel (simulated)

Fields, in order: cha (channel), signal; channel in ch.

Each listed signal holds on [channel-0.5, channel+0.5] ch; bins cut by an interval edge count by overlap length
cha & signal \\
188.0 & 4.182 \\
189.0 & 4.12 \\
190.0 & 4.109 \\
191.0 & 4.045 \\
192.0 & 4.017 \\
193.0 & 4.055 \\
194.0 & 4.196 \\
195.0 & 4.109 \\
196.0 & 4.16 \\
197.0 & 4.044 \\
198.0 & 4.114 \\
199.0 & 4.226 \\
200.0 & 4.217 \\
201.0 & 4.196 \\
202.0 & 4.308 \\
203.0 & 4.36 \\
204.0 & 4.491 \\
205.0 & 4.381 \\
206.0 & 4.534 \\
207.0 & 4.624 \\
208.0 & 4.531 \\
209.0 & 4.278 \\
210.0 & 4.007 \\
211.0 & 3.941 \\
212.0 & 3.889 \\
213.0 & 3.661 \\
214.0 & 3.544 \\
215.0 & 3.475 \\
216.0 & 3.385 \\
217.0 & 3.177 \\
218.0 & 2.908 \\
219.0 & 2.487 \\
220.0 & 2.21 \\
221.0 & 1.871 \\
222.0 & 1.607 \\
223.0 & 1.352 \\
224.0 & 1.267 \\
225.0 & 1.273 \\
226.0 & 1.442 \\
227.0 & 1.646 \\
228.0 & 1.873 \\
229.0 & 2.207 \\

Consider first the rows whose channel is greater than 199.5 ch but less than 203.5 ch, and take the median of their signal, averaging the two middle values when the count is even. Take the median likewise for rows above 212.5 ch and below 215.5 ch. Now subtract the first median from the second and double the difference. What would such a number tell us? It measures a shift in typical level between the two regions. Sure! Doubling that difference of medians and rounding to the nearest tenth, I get -1.4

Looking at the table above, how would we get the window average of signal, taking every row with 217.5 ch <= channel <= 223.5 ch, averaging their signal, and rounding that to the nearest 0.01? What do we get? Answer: 2.07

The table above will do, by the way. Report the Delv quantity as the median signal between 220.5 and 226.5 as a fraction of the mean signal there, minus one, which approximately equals -0.049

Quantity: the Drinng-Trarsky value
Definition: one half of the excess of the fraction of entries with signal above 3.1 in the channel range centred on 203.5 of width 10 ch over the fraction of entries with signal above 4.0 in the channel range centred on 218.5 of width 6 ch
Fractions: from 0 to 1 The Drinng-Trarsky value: 0.50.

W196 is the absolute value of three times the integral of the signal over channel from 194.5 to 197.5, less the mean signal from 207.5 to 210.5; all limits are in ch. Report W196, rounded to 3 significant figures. 32.7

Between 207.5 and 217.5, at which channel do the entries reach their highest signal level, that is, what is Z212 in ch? 208.0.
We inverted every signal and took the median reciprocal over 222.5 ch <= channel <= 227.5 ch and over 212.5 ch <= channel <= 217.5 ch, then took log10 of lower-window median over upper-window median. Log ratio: -0.41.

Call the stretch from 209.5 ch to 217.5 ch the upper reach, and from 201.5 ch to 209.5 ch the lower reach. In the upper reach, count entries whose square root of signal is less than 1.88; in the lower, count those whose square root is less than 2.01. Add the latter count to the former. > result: 3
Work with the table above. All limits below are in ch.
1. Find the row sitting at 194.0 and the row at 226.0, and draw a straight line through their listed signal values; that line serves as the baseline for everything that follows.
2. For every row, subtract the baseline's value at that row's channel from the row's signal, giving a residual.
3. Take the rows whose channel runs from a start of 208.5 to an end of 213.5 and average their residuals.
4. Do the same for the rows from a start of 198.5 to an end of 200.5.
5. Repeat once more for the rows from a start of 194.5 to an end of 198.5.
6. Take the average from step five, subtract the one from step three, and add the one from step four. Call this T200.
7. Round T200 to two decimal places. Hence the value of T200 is -0.60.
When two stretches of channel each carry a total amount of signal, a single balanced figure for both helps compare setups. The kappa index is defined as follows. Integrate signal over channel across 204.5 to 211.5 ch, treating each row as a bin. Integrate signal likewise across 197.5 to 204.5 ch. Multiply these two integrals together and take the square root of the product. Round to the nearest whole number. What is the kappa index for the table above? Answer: 30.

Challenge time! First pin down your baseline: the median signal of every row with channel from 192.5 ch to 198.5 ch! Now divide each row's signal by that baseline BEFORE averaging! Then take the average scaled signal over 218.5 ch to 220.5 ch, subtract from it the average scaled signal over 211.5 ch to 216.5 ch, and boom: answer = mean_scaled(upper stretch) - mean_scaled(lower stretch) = -0.30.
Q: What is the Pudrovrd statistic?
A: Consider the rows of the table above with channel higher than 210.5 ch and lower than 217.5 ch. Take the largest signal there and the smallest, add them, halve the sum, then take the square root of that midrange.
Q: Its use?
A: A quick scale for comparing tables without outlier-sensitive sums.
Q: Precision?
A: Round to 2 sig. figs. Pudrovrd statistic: 1.9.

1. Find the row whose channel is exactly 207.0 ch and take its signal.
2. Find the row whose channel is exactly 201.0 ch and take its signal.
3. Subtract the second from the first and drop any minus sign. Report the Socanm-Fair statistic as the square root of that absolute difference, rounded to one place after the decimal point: 0.7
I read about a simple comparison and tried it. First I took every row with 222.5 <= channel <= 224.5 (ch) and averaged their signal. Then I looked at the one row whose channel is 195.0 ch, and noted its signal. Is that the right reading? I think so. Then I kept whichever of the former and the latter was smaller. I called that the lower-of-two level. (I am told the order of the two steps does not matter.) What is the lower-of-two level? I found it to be 1.31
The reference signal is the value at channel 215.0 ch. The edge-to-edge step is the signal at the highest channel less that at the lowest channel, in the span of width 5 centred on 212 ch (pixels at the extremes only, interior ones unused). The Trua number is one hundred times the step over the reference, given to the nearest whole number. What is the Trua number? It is -13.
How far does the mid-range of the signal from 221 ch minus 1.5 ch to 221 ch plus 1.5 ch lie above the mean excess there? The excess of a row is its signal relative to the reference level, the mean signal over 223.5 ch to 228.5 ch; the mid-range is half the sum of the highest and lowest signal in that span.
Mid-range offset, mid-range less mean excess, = 1.51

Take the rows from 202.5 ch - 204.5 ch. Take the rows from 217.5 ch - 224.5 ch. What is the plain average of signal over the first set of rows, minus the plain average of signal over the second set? 2.5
